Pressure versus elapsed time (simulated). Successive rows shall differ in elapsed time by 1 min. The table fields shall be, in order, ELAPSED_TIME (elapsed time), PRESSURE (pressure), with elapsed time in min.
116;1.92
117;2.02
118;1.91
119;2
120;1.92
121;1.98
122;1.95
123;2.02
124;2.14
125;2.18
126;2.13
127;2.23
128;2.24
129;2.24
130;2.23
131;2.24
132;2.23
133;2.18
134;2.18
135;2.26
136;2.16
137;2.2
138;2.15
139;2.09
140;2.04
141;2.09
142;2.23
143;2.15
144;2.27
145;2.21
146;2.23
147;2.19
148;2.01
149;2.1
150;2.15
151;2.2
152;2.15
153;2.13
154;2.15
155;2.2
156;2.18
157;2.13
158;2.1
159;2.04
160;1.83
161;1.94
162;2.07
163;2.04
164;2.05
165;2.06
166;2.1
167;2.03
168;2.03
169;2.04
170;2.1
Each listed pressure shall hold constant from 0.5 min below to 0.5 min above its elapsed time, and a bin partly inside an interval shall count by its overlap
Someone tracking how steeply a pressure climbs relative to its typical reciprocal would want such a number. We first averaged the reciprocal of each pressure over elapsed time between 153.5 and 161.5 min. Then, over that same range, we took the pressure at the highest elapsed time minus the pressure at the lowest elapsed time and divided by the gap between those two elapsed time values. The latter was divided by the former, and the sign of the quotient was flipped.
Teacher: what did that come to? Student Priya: 0.06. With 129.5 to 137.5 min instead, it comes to 0.01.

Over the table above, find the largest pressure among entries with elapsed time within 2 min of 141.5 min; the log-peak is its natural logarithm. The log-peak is 0.802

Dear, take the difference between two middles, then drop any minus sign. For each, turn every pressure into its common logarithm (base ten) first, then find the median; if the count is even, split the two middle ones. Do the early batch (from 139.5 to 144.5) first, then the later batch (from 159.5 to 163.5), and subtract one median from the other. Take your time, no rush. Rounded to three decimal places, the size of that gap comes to 0.034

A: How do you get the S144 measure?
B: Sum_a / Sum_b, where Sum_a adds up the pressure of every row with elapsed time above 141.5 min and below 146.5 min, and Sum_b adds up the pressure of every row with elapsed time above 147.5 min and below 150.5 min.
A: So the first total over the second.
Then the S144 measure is 1.8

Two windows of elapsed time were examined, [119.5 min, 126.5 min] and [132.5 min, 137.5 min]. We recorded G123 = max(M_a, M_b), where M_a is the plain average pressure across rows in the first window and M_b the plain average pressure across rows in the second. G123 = 2.20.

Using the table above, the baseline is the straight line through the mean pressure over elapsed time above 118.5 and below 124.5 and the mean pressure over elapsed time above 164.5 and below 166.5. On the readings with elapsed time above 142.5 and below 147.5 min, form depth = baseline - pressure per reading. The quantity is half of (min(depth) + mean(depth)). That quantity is -0.20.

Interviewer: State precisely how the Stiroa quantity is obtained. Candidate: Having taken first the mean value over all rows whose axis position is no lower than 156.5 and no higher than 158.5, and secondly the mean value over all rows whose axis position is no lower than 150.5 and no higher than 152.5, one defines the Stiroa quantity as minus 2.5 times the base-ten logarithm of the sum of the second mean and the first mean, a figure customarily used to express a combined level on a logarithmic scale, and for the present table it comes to -1.581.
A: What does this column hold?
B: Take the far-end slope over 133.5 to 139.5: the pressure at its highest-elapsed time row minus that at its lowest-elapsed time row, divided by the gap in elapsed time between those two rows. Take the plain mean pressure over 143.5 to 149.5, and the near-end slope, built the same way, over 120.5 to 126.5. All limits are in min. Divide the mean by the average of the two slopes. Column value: 361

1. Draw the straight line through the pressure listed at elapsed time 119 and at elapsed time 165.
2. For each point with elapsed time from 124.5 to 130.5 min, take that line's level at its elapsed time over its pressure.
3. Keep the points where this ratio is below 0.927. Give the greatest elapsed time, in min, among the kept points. 130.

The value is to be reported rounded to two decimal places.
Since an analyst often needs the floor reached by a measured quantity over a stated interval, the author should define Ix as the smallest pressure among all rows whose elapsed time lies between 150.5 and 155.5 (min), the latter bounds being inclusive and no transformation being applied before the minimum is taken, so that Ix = 2.13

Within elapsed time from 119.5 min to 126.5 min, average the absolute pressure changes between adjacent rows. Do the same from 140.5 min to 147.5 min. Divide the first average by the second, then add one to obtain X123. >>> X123 1.80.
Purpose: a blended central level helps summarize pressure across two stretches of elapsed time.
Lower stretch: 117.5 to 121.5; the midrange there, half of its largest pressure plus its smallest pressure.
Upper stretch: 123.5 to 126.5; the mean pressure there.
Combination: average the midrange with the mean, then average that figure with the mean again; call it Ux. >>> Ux 2.10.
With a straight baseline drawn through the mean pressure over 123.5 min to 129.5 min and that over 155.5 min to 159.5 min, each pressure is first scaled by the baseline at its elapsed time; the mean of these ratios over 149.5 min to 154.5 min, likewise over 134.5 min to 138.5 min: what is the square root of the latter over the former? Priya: 1.00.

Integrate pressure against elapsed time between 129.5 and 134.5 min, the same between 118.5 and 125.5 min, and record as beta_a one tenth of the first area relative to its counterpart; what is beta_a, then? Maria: 0.078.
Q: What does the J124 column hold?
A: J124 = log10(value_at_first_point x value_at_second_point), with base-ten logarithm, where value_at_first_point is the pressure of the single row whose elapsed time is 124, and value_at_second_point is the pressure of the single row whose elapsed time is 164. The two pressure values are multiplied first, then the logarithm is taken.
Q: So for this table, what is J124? 0.642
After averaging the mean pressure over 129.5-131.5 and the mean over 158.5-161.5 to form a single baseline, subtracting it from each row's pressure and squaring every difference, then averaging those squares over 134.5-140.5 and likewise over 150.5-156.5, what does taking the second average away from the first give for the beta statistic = 0.0017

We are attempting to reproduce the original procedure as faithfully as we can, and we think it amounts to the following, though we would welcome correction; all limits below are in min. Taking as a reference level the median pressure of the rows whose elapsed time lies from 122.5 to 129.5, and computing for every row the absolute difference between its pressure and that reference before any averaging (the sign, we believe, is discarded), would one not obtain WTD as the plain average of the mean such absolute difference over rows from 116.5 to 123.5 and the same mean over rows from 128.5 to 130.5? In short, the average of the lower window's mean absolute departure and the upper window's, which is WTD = 0.13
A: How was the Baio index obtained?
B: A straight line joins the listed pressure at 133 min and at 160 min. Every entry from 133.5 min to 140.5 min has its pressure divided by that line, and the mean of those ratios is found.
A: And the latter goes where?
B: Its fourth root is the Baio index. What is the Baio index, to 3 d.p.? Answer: 1.003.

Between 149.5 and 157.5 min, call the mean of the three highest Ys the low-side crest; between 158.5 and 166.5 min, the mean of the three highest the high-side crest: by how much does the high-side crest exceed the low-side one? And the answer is -0.12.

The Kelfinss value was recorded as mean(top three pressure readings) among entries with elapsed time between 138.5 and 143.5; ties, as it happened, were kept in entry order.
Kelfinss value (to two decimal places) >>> 2.16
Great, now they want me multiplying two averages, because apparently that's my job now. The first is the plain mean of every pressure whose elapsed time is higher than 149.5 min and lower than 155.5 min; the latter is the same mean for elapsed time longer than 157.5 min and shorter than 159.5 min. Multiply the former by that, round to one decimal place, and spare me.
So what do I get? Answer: 4.5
